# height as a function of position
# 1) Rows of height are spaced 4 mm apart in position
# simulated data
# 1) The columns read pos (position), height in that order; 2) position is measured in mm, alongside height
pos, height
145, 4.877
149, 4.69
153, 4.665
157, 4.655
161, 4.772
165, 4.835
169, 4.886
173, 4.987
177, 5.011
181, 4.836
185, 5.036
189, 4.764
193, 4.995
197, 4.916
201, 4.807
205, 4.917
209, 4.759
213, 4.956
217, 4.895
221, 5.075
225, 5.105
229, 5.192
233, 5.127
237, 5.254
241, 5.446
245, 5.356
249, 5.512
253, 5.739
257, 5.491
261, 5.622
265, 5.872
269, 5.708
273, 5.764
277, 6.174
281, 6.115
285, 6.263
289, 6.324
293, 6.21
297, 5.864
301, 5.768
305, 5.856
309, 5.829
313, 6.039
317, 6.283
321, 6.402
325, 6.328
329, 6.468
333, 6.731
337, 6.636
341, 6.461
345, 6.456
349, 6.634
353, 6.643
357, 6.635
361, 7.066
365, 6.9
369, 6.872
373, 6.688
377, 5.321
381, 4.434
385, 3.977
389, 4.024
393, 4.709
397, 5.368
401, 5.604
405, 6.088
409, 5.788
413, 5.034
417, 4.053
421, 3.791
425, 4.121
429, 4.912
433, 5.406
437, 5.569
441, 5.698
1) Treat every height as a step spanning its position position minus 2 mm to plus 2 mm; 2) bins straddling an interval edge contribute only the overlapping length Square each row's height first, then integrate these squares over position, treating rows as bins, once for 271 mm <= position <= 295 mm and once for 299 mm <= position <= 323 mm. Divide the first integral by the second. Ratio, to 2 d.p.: 1.04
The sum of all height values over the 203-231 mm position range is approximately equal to 34.9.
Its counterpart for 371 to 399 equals 34.5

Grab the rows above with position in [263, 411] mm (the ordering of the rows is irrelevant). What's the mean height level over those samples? 6.0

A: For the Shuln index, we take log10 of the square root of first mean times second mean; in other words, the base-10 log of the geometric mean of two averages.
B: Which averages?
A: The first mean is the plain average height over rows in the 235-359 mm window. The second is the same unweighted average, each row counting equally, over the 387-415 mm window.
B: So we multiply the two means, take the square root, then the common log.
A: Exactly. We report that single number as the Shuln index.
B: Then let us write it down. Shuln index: 0.751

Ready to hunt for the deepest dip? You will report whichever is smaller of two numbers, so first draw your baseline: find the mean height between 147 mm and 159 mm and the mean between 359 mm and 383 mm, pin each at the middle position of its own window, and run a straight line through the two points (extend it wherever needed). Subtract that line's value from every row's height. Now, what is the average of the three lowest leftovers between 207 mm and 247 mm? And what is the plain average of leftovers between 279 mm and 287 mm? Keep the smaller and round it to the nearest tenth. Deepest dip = -0.2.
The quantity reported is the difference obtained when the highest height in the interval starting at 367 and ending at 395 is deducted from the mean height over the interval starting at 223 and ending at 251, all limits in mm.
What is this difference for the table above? -1.6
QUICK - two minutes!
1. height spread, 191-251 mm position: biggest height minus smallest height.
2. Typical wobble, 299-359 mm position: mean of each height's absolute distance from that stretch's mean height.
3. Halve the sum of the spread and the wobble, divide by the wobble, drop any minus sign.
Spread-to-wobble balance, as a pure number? 1.9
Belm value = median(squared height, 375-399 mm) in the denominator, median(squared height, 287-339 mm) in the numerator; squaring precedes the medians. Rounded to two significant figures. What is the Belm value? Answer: 1.9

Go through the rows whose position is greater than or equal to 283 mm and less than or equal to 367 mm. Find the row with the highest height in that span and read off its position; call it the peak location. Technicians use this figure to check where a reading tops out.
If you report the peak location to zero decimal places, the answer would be 361 mm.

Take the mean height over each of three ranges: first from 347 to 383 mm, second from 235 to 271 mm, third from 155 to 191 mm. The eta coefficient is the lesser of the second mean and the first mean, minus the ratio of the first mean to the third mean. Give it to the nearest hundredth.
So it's 4.25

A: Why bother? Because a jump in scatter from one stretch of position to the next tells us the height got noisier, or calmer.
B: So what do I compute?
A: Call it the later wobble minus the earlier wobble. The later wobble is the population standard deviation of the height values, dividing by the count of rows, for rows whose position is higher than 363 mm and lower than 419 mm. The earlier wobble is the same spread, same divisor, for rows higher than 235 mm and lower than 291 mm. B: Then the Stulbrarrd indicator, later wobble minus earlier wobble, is 0.67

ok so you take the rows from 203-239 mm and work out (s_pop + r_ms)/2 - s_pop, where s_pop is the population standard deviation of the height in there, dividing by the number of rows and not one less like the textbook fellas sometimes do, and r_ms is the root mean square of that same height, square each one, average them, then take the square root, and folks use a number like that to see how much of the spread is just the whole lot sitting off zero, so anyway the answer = 2.4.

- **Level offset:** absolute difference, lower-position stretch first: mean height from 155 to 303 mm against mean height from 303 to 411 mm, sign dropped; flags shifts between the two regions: 0.68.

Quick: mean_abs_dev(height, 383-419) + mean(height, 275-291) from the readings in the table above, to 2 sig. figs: 6.9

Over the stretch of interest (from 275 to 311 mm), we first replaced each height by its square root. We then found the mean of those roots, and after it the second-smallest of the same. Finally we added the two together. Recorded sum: 4.9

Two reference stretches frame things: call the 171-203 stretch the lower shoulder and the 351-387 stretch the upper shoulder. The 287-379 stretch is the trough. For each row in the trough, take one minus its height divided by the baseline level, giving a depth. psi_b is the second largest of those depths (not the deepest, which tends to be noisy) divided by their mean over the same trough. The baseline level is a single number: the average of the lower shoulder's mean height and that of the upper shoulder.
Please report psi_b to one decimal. 0.3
